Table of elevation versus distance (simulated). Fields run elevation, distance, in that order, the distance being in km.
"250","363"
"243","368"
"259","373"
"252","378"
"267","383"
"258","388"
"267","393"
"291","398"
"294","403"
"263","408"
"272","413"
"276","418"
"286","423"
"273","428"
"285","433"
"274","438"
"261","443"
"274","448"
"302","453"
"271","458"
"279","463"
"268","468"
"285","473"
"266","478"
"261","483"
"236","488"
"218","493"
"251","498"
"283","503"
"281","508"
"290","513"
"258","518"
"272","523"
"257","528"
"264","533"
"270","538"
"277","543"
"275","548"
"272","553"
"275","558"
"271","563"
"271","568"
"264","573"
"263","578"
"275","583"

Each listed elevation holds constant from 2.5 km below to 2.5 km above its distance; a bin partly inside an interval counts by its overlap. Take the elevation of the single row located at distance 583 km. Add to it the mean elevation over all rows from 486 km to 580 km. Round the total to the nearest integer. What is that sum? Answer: 541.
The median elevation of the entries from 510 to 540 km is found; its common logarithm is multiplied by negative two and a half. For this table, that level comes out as -6.066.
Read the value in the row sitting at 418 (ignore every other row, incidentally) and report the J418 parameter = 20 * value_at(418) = 5520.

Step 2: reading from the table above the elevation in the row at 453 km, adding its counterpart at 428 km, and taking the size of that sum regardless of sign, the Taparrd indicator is 575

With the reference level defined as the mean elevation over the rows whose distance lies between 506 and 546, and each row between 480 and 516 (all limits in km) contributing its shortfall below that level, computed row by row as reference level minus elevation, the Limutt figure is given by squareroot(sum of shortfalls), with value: 8.8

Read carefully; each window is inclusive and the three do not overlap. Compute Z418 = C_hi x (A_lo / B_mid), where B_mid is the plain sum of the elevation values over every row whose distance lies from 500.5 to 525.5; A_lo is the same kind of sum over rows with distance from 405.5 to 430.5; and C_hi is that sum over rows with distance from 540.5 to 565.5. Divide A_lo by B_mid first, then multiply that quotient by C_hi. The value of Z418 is 1356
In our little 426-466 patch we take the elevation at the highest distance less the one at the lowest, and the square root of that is 2.4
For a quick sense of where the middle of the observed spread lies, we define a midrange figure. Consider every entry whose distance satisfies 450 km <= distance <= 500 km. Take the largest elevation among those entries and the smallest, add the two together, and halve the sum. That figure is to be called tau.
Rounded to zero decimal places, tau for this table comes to 260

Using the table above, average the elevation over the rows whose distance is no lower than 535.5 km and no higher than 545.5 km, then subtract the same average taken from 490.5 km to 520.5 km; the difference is 10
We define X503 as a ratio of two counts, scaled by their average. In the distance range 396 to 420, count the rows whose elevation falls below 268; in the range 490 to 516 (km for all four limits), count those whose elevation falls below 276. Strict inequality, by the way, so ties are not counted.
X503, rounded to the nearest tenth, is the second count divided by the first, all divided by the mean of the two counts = 1.3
